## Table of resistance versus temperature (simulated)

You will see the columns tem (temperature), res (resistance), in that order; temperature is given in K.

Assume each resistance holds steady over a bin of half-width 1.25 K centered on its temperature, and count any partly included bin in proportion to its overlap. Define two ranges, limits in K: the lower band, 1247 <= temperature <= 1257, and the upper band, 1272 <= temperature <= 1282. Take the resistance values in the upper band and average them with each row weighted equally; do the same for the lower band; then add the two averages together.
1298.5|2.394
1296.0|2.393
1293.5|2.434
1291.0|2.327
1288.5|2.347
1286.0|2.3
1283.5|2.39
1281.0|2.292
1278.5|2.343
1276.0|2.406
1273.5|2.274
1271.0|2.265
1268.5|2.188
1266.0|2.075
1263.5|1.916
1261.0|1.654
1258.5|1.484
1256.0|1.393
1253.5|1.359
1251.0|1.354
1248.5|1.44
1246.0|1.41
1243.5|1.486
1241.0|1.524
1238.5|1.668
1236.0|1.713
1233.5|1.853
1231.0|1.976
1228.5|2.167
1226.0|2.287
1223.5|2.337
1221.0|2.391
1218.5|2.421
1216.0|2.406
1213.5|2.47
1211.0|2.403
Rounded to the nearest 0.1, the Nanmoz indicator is 3.7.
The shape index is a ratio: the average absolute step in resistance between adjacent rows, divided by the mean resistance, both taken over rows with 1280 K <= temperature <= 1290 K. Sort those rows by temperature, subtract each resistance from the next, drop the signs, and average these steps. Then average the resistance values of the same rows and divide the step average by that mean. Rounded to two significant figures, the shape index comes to 0.034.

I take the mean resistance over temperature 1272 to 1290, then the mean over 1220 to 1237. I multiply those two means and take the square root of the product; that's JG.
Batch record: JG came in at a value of 2.22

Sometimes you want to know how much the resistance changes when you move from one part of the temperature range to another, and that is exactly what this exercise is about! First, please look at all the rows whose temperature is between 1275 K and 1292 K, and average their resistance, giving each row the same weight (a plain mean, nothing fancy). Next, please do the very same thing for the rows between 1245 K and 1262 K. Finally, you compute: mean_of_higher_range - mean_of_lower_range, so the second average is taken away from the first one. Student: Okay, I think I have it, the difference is 0.9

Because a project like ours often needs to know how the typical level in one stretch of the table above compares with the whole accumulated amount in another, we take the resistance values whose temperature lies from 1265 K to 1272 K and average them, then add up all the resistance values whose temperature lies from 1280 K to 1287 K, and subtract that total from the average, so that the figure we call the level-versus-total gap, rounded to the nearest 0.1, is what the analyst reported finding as -4.8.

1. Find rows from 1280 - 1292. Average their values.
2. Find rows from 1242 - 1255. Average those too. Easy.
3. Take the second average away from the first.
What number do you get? 0.92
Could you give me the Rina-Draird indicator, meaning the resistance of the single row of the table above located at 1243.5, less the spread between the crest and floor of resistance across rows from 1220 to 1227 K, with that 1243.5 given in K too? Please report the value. 1.4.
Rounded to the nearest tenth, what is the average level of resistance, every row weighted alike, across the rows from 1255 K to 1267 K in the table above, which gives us 1.7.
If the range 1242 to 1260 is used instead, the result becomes 1.4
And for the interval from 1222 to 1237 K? 2.1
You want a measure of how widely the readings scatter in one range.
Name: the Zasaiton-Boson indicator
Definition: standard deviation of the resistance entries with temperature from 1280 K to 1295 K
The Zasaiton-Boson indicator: 0.05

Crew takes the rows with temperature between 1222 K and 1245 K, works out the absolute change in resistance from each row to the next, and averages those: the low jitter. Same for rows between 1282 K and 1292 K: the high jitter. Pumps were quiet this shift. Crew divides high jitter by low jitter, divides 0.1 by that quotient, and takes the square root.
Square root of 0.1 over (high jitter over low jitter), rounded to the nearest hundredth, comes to 0.45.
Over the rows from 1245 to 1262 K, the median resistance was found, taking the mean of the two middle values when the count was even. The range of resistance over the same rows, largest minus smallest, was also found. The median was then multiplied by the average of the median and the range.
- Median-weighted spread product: 1.2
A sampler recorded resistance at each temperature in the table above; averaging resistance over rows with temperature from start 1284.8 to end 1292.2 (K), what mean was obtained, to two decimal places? 2.32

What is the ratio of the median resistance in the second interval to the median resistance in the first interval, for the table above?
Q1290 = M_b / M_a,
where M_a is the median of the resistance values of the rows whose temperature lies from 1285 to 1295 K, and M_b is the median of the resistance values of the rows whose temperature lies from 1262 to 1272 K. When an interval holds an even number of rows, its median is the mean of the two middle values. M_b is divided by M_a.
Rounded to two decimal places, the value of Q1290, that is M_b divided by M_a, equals 0.91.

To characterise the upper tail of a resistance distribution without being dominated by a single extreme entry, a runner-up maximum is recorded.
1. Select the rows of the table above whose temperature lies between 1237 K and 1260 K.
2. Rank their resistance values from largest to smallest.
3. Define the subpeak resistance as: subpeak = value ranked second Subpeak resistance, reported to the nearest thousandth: 1.524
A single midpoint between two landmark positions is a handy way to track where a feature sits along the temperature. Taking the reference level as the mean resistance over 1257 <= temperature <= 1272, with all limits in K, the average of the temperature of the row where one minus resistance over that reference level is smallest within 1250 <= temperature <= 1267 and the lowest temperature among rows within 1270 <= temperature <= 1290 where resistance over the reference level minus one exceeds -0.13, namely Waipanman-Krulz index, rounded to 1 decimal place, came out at 1268.5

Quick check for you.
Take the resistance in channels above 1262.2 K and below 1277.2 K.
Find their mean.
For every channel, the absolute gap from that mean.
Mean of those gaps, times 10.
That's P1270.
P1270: 1.3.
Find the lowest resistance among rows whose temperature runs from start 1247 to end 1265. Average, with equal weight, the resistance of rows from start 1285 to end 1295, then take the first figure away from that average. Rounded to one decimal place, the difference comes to 1.0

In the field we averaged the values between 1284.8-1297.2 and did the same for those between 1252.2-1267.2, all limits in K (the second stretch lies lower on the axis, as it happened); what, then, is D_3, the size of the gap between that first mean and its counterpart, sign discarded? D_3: 0.7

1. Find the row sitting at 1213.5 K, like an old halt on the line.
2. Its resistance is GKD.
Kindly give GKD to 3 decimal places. 2.470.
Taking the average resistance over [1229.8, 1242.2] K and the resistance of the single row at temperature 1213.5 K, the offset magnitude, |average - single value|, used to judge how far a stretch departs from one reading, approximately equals 0.72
